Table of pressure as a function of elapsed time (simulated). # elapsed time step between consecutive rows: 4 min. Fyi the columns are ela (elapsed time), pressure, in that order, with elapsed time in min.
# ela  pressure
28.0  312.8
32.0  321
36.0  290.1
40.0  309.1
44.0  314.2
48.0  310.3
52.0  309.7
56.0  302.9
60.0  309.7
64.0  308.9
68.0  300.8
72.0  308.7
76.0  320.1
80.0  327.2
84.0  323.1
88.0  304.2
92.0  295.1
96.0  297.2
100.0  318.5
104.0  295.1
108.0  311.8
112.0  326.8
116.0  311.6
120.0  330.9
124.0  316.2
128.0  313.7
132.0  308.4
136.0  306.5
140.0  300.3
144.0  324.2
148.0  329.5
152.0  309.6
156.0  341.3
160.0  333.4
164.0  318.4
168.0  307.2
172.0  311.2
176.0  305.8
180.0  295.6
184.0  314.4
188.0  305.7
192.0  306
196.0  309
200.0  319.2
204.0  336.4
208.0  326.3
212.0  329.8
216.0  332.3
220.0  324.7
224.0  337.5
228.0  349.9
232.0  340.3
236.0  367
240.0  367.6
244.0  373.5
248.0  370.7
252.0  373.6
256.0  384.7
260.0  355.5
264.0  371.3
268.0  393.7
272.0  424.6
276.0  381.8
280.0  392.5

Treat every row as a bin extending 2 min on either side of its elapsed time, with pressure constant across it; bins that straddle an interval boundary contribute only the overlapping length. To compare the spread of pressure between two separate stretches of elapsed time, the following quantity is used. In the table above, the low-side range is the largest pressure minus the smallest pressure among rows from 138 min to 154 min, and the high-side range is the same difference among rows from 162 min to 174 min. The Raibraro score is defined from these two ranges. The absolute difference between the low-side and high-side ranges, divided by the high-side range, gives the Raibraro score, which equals 1.61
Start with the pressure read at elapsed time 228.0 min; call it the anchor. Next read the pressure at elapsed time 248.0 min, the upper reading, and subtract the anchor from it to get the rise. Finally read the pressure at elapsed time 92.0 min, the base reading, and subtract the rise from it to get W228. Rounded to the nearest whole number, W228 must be 274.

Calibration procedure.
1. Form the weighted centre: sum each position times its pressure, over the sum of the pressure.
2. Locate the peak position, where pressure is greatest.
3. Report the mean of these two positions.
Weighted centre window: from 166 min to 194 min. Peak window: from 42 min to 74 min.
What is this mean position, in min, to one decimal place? 112.0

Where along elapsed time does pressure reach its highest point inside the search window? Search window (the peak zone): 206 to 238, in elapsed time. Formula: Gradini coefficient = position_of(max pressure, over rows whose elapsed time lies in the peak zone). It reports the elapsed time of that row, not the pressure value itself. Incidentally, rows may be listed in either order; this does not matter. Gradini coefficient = 236.0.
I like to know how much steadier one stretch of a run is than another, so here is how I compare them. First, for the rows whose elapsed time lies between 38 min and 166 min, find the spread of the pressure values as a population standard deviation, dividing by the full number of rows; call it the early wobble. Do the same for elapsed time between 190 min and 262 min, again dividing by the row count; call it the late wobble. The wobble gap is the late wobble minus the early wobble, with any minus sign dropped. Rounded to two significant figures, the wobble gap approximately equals 12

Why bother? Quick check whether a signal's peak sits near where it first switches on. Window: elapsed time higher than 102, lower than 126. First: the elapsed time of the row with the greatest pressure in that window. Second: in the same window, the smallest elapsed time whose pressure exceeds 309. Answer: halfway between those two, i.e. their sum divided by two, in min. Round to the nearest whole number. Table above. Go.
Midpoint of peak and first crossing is 114 min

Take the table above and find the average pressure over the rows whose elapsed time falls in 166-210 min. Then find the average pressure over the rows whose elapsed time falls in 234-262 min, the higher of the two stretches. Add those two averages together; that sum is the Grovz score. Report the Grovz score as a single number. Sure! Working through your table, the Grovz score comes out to 683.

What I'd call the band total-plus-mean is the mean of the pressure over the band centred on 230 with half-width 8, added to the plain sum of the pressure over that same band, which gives 1743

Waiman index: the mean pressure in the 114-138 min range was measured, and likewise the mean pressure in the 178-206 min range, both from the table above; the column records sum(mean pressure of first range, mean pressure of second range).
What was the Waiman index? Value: 627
